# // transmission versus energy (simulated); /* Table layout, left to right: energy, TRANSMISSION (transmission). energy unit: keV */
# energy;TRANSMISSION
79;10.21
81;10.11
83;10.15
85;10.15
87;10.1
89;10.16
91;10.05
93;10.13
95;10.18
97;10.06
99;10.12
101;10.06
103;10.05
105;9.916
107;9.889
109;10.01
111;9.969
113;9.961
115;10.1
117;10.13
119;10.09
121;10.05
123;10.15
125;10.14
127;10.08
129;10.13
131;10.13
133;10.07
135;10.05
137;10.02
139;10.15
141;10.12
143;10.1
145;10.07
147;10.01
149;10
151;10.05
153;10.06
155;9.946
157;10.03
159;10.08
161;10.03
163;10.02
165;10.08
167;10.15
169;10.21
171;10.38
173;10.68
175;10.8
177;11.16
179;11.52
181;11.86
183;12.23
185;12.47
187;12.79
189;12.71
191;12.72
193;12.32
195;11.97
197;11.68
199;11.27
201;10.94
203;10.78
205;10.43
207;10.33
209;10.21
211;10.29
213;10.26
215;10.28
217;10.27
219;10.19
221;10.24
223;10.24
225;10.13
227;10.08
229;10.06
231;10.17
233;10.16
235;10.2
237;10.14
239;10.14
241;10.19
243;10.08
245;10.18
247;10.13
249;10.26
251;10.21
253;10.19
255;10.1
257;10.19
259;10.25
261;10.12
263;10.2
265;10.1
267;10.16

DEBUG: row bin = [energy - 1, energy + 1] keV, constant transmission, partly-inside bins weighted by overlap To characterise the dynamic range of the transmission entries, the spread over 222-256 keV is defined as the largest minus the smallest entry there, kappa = 0.20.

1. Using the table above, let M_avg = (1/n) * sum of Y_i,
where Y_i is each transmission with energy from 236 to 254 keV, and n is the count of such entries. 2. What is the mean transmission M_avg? 10.2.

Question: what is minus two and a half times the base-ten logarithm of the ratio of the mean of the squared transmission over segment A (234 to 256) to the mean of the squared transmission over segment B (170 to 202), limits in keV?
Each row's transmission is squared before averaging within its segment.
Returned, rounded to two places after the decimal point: 0.31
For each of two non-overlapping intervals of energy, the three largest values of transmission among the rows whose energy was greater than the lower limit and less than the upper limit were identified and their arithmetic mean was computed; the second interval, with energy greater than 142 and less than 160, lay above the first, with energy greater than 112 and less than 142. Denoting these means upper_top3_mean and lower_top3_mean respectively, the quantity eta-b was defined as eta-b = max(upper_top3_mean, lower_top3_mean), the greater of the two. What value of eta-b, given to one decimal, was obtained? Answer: 10.1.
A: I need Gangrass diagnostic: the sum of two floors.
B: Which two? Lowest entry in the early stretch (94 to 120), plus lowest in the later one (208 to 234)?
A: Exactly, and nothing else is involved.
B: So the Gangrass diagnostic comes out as 19.95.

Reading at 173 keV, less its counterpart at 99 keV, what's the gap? 0.56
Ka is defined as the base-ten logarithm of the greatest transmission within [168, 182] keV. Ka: 1.07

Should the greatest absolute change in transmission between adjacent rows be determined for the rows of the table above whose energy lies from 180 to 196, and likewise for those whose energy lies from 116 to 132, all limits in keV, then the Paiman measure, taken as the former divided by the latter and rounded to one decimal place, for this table 4.0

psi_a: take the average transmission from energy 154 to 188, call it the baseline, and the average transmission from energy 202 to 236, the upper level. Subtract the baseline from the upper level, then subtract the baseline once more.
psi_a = -11.4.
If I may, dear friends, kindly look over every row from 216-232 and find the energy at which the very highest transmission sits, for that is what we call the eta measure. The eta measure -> 217 keV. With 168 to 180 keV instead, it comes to 179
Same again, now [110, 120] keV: 117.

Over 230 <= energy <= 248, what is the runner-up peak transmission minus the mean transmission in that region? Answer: 0.036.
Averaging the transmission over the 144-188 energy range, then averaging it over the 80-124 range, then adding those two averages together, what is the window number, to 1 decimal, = 20.7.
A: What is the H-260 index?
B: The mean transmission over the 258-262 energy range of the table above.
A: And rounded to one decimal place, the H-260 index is 10.2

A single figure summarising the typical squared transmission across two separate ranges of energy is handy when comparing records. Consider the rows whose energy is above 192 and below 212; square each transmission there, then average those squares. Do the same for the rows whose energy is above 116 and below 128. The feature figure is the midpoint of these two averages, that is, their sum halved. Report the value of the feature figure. 112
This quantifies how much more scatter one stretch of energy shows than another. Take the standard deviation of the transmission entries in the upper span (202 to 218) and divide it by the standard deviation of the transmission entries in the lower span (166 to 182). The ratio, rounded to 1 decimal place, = 0.3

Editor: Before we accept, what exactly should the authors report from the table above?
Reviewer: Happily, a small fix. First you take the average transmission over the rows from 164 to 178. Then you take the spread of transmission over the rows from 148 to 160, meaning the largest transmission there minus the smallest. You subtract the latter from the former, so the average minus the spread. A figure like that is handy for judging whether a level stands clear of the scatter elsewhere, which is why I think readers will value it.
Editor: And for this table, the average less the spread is 10.4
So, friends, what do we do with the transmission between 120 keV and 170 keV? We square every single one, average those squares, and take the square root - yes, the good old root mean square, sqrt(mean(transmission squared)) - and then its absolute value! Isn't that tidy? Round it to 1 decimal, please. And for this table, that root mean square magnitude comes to 10.1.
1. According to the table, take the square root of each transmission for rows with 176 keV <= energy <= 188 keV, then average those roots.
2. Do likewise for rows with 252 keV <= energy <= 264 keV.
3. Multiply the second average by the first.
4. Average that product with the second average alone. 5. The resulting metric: 7.12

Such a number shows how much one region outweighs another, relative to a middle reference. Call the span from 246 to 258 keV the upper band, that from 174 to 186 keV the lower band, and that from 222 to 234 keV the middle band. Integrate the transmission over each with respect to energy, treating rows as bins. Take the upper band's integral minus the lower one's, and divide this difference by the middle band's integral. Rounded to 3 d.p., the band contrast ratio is -0.147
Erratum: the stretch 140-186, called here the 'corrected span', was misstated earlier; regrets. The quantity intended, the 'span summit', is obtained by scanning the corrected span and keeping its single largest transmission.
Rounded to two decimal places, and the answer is 12.47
